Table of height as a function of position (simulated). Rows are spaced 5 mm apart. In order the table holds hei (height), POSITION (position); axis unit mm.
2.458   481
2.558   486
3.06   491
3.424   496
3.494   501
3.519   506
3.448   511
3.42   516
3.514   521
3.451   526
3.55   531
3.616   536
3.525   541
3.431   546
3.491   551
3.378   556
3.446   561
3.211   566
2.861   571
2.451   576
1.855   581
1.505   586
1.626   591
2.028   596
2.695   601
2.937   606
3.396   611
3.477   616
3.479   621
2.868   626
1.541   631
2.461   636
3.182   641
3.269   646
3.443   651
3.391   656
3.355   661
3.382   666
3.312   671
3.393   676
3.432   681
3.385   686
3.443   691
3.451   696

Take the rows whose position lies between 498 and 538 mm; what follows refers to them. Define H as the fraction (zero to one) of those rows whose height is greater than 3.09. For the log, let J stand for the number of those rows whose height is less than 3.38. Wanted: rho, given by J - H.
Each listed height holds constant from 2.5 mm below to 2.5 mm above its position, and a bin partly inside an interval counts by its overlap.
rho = -1.0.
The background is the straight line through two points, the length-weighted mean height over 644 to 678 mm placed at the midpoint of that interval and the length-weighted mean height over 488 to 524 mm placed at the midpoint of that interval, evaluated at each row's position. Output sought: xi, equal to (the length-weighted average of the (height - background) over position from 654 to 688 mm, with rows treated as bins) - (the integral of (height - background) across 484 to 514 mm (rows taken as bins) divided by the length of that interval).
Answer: 0.15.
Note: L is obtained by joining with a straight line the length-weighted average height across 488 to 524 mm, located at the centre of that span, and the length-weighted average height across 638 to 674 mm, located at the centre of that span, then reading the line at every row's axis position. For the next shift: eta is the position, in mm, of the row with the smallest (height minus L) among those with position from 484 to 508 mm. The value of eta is 486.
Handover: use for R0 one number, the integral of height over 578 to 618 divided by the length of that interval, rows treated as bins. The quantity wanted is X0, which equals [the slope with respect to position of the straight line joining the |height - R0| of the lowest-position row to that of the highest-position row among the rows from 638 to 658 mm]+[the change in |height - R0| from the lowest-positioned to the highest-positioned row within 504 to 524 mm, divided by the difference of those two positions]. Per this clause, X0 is 0.014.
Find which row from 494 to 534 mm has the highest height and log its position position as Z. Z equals 531 mm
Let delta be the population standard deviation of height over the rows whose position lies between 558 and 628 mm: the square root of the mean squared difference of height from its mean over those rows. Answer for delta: 0.68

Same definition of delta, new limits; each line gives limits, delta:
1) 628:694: 0.53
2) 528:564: 0.07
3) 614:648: 0.65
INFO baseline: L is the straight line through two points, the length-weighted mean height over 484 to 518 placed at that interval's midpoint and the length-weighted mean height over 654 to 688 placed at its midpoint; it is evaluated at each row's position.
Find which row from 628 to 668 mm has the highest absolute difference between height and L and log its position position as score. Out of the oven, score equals 631 mm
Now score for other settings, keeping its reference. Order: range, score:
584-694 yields 586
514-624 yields 586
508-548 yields 536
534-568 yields 536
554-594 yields 586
